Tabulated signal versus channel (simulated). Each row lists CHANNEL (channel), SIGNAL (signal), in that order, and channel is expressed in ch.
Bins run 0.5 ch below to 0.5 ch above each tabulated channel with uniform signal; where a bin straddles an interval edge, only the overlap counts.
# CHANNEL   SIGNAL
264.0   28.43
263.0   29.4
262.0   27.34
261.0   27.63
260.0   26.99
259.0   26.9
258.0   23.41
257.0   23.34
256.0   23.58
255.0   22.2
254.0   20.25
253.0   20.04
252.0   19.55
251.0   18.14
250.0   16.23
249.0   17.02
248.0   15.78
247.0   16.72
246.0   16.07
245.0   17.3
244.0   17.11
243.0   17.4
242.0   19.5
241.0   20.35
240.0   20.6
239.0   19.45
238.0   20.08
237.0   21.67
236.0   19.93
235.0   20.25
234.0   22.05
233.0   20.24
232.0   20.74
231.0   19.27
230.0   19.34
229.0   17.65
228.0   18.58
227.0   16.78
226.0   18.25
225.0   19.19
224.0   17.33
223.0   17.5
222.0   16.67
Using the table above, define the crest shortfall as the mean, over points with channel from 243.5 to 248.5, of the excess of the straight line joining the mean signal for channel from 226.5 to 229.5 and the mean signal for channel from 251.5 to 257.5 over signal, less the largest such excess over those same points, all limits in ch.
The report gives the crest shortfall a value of -1.1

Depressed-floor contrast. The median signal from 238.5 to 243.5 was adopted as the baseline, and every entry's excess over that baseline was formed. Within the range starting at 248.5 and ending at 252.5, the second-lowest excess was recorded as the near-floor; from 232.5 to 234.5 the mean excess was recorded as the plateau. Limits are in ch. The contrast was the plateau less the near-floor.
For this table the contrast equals 4.1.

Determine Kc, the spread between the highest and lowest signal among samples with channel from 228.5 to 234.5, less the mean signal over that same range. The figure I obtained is -15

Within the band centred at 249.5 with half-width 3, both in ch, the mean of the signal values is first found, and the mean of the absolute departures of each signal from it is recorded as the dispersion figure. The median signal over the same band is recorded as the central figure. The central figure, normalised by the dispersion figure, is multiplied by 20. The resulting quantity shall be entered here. 315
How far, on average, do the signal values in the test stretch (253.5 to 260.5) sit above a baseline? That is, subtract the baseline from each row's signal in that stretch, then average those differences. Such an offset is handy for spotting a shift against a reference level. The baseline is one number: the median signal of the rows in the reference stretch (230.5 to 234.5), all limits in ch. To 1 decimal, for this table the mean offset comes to 3.3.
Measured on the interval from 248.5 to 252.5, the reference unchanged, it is -2.8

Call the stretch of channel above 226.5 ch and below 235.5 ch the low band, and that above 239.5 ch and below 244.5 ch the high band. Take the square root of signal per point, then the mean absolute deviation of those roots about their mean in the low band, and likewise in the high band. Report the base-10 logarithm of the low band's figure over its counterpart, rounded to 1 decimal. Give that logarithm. -0.1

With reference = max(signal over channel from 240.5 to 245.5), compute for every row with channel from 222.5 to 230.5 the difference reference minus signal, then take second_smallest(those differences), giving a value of 1.2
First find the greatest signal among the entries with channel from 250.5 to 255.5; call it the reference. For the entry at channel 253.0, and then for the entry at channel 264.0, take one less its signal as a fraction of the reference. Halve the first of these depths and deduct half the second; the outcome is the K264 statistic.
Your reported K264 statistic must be 0.19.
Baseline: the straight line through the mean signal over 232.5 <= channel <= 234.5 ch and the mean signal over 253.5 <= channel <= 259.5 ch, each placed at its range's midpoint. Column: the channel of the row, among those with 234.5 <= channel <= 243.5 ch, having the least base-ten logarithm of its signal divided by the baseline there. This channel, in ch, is 243.0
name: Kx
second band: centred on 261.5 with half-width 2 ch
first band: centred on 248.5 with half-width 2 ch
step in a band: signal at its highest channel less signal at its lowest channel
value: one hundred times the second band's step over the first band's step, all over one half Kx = -984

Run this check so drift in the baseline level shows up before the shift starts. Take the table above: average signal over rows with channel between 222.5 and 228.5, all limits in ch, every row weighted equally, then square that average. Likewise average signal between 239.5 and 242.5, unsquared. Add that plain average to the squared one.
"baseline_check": 342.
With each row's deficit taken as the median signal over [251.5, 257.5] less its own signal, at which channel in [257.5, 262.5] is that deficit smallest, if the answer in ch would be 261.0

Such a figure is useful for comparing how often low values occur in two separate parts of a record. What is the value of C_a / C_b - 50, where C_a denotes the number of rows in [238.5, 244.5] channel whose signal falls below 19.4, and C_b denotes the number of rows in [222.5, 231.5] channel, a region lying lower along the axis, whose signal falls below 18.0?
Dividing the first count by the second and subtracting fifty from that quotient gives -49.5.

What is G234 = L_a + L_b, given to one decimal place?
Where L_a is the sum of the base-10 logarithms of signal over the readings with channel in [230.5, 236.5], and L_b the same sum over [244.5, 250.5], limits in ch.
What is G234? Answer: 15.2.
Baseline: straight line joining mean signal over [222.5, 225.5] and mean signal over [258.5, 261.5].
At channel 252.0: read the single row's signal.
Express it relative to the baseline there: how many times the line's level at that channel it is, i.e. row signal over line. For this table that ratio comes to 0.78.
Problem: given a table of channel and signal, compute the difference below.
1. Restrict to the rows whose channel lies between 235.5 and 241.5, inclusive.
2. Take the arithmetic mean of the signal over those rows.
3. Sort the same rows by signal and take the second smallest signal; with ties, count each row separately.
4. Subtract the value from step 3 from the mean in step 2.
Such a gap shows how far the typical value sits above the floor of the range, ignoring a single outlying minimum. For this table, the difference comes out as 0.42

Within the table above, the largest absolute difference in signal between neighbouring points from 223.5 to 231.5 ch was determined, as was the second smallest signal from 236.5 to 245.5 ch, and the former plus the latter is 19.2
